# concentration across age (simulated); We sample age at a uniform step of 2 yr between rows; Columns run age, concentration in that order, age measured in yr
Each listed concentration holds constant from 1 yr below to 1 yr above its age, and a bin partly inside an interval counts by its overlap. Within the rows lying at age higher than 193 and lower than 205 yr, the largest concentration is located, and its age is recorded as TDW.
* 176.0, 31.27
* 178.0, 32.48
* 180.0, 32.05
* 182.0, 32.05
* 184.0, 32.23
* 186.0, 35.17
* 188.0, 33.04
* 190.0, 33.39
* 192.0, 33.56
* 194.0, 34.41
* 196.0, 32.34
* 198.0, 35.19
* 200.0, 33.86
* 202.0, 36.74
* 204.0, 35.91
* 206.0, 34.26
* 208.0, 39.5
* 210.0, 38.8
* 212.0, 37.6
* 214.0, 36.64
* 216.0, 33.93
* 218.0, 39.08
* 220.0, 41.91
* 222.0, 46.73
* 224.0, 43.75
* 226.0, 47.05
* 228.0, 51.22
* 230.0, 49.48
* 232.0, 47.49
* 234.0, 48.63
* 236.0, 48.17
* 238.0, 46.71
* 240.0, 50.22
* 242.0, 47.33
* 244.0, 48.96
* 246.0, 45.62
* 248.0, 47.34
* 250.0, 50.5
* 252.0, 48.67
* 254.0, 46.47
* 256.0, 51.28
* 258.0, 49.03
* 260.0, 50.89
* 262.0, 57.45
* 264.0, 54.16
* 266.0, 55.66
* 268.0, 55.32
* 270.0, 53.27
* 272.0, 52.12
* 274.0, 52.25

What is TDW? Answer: 202.0 yr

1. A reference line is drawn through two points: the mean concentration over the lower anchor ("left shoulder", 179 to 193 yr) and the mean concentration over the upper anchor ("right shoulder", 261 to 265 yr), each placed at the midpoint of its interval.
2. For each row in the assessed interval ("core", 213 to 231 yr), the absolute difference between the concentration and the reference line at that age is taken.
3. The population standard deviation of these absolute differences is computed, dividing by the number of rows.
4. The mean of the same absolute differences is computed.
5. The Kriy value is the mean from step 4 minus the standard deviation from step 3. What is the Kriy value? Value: 1.40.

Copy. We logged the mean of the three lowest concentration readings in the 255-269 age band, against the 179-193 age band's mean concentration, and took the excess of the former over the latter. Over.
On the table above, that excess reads 17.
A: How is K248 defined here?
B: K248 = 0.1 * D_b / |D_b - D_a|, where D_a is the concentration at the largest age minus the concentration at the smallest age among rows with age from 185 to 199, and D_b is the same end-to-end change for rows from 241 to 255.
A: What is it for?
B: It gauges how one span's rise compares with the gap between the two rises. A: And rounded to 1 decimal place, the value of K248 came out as -0.1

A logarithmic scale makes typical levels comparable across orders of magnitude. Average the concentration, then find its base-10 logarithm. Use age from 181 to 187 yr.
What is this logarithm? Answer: 1.52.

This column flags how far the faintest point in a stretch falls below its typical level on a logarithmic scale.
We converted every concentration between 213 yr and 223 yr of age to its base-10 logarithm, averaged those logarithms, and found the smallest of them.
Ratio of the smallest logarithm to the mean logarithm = 0.959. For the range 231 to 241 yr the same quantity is 0.992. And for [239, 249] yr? 0.988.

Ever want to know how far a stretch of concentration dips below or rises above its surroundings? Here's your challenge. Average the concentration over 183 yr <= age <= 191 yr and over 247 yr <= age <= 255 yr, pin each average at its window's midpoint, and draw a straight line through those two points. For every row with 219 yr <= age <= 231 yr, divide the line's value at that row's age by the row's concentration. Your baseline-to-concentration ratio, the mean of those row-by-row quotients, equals 0.91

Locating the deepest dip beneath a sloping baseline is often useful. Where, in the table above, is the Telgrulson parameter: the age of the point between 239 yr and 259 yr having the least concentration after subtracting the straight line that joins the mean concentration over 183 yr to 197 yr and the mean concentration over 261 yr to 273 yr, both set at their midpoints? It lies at 254.0 yr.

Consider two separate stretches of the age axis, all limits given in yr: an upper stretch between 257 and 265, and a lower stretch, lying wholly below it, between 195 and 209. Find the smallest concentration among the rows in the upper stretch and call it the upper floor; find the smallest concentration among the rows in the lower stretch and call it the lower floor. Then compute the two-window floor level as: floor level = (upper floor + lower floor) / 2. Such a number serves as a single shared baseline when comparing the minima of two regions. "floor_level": 41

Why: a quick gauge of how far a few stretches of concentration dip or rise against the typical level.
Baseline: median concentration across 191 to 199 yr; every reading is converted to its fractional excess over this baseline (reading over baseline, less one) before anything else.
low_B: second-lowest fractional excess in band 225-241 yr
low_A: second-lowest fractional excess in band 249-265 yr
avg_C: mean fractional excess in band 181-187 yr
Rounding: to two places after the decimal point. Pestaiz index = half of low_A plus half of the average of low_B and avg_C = 0.31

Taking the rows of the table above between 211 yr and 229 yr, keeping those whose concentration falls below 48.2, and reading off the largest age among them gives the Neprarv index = 226.0 yr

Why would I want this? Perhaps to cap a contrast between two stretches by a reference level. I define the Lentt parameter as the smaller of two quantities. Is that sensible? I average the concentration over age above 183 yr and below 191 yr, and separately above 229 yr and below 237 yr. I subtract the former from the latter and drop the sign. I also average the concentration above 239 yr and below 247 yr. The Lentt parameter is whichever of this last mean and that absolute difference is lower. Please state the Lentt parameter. 15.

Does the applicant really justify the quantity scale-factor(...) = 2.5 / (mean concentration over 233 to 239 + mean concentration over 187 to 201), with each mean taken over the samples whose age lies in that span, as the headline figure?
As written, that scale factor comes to 0.0307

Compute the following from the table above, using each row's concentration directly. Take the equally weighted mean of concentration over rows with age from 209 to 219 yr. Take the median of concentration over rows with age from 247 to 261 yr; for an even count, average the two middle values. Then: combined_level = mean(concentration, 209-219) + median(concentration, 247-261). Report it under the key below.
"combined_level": 86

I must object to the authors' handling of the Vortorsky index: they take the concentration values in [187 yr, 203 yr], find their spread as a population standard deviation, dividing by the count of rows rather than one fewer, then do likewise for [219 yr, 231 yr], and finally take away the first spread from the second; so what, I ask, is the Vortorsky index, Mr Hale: 1.9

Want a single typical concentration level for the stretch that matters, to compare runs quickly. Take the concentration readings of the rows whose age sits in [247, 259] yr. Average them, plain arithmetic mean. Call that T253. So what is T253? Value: 49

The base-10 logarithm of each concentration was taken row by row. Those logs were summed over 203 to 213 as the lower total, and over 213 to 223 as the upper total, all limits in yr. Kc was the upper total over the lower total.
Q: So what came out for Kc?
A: 1.02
